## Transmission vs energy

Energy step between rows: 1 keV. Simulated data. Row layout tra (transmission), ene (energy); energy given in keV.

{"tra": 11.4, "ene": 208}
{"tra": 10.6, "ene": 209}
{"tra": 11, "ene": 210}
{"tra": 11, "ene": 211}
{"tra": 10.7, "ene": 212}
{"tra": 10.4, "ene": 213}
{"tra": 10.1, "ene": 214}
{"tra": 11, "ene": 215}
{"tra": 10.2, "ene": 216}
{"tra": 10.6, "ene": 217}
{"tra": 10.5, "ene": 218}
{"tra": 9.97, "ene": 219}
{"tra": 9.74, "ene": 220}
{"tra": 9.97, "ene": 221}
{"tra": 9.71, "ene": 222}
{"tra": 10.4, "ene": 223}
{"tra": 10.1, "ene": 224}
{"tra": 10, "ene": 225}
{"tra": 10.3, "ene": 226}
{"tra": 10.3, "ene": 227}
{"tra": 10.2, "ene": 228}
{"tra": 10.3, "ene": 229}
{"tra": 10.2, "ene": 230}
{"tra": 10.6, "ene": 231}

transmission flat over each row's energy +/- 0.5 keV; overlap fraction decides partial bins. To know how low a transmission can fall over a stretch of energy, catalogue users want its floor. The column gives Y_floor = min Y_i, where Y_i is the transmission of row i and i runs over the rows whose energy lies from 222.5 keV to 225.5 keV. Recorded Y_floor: 10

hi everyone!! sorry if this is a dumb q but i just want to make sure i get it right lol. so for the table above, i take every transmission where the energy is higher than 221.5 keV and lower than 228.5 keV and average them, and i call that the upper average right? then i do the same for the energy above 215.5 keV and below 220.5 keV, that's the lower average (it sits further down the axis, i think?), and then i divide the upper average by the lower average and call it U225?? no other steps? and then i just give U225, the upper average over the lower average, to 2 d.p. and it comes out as 0.99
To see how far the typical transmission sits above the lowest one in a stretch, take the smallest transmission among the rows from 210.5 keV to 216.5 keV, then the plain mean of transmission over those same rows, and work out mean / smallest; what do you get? 1.05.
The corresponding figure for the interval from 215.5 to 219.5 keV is 1.03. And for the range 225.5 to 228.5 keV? 1.01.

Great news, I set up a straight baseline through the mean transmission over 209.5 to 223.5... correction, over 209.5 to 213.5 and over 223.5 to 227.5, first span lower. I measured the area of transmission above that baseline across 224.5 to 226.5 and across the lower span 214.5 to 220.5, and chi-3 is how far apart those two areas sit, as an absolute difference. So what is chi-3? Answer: 1.05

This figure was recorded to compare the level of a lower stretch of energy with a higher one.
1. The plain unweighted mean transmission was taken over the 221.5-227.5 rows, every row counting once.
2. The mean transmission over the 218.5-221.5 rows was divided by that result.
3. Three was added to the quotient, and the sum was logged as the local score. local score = 3.98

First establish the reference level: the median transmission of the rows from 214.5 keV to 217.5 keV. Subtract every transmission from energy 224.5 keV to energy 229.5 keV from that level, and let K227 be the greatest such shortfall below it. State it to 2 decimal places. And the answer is 0.60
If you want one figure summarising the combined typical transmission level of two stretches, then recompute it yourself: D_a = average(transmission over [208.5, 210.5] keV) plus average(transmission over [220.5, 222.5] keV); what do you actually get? 20.6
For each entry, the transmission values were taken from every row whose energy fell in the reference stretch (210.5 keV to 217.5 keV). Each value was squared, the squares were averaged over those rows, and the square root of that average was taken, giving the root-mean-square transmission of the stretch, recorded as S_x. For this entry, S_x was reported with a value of 10.6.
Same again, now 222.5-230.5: 10.2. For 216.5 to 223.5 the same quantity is 10.1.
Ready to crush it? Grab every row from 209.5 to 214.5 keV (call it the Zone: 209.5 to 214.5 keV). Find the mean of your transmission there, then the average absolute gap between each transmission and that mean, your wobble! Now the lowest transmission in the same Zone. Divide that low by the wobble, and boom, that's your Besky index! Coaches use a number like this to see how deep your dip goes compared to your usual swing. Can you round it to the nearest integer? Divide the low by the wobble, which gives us 32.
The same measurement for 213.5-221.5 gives 30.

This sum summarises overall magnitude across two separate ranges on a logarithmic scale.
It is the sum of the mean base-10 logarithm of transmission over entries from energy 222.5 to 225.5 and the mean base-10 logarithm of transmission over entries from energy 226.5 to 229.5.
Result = 2.02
